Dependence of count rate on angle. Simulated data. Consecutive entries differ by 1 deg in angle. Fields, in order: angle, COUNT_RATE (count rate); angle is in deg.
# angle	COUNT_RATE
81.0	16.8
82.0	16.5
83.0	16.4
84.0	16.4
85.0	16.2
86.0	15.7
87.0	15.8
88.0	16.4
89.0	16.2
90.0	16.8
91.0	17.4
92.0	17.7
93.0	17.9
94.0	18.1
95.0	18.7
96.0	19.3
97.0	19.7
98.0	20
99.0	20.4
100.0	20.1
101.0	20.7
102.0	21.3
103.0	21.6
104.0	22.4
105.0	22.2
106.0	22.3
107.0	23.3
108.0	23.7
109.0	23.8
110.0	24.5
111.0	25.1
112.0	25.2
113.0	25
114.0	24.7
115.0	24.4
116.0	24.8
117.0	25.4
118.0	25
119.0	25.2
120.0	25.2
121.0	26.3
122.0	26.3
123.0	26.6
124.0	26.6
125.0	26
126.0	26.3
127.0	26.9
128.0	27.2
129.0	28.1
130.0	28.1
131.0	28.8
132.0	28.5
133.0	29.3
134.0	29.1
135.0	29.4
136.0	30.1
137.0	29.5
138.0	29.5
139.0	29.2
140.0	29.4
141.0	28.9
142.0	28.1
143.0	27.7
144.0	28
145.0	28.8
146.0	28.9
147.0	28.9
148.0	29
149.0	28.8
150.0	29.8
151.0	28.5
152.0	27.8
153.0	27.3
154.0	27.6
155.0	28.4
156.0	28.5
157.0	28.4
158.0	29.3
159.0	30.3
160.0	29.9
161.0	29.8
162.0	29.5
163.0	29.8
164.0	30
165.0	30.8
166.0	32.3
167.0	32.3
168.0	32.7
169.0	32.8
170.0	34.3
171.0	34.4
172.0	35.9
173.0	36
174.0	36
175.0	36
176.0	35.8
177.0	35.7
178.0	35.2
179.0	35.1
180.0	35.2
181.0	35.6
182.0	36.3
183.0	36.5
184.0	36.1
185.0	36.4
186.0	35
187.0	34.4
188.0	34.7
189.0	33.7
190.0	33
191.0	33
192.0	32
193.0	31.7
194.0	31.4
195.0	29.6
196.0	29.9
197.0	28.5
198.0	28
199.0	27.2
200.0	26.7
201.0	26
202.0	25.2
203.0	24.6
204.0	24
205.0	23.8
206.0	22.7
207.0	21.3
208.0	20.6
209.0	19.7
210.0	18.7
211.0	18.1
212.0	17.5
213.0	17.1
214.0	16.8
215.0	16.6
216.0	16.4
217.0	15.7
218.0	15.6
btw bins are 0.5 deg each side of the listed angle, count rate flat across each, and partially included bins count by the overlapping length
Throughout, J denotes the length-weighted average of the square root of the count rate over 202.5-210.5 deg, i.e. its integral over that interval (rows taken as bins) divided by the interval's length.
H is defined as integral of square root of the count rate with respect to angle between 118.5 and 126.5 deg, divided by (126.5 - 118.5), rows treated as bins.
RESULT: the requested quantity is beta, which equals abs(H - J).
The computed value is 0.43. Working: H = 5.10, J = 4.68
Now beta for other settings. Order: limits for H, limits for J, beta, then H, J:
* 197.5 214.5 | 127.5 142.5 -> 0.67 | 4.70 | 5.37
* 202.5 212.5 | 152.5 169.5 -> 0.89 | 4.59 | 5.47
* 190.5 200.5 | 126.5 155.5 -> 0.11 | 5.46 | 5.35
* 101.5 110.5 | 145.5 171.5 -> 0.70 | 4.77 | 5.47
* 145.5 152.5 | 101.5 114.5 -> 0.53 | 5.37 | 4.84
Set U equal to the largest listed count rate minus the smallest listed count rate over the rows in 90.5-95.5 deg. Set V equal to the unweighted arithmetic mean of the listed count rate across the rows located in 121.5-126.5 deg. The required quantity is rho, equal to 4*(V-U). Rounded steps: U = 1.3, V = 26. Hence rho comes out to 100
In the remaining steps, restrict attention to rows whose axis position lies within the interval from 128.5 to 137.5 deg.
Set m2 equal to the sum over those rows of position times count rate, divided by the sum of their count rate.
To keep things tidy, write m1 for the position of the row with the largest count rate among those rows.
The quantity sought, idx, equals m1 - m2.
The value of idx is 2.9 deg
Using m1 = 136.0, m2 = 133.1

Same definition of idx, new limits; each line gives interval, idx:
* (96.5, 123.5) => 12.3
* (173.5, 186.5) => 3.0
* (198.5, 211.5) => -5.5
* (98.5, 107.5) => 3.9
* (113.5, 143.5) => 7.0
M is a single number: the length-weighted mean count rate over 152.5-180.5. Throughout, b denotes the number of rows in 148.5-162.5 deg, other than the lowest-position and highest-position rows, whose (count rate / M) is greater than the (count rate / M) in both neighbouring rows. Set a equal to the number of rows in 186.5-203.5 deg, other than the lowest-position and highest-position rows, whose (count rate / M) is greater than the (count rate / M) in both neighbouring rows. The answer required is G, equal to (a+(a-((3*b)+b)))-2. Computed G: -10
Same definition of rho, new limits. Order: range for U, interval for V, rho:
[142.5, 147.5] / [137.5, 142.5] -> 111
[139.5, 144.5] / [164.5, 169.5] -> 122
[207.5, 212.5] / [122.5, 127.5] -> 94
